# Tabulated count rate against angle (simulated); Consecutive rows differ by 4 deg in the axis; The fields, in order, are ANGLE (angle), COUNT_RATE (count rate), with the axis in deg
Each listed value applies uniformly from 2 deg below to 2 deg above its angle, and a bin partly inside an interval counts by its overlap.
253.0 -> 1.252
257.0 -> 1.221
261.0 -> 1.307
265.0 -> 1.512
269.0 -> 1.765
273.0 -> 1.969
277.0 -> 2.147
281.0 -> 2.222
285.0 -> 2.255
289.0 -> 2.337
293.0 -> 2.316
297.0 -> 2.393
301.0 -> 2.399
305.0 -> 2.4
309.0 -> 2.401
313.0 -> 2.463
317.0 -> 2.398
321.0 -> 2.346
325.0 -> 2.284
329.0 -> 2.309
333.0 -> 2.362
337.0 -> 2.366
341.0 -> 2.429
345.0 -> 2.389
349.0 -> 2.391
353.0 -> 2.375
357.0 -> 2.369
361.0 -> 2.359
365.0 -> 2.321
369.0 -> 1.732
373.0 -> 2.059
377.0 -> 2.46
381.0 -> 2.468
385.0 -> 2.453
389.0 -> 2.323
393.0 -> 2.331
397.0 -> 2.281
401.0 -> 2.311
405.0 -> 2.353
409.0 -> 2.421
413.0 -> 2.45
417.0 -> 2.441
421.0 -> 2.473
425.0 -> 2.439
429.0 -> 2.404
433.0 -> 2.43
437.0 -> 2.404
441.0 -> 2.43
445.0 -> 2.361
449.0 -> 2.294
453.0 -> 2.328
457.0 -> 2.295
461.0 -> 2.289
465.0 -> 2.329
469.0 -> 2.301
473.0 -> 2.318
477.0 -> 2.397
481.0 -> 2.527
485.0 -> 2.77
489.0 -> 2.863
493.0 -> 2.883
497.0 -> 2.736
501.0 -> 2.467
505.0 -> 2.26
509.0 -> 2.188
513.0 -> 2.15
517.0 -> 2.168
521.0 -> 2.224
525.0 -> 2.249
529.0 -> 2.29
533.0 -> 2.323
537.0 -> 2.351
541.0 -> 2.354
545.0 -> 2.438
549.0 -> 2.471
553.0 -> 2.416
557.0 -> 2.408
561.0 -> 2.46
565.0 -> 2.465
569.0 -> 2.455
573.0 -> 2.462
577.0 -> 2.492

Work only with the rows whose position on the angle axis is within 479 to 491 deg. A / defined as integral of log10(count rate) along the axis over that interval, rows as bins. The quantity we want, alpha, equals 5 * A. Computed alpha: 26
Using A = 5.2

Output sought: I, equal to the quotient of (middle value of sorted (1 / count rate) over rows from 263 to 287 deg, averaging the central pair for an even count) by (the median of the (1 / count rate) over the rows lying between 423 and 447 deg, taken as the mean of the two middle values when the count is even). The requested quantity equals 1.18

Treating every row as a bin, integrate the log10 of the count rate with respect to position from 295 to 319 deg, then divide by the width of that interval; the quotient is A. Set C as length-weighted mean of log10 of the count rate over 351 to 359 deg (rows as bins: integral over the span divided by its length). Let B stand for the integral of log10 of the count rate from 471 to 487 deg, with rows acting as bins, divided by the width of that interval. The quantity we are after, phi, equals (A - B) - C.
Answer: -0.391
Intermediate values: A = 0.382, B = 0.397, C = 0.375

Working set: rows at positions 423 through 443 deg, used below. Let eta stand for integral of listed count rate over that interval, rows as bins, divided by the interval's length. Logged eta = 2.42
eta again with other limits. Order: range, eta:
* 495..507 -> 2.49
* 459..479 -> 2.33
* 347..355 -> 2.38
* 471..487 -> 2.50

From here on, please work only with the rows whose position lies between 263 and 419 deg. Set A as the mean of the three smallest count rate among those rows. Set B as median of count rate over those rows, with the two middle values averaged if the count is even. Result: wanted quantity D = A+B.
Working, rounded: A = 1.67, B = 2.36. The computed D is 4.03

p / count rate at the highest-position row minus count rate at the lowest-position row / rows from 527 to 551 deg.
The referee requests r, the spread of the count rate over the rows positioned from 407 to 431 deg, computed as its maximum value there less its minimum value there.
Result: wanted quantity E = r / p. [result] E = 0.4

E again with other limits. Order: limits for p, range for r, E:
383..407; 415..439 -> -0.7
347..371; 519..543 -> -0.2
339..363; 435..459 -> -1.9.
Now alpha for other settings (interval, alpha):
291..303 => 22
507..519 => 20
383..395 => 22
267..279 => 17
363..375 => 18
